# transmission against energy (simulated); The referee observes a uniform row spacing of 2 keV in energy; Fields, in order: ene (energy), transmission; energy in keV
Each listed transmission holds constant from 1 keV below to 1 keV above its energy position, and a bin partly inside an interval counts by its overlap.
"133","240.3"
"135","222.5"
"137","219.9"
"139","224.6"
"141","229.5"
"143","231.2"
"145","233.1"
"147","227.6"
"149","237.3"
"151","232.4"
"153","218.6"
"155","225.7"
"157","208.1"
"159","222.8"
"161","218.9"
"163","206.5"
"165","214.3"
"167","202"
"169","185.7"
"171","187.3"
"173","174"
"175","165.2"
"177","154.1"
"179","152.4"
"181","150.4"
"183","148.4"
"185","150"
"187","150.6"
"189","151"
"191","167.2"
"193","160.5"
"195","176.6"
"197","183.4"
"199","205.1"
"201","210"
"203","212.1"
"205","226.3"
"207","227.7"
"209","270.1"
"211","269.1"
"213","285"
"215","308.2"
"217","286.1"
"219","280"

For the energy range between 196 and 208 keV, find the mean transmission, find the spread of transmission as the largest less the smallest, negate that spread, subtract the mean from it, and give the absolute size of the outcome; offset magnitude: 255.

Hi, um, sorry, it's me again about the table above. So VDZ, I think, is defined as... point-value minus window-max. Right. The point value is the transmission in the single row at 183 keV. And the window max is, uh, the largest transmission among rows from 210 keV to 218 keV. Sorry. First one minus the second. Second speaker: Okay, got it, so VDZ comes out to -160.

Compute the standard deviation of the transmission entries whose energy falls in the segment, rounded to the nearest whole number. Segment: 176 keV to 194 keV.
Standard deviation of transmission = 6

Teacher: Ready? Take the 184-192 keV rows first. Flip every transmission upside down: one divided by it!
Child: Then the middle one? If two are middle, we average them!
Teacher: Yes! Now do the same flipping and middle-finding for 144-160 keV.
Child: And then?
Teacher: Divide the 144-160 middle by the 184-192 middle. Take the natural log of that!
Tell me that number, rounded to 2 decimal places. -0.41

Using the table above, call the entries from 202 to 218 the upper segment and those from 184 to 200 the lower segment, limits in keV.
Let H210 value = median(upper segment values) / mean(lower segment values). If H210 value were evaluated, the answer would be 1.60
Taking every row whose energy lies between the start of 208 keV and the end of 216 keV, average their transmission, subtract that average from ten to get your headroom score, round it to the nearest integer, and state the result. -273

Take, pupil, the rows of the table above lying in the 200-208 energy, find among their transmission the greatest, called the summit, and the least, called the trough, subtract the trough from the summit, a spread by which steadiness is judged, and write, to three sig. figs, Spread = 17.7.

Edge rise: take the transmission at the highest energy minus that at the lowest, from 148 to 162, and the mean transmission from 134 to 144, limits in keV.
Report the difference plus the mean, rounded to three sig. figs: 207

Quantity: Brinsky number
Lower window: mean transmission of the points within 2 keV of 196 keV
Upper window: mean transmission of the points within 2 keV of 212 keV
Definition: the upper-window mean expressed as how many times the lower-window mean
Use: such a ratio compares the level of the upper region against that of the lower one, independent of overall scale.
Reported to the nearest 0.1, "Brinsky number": 1.5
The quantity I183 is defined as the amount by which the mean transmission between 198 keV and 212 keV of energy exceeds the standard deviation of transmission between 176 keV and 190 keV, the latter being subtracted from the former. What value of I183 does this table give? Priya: 230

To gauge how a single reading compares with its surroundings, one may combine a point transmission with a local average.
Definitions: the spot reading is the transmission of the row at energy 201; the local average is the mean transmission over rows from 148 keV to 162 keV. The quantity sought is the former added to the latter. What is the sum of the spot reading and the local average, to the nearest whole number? 433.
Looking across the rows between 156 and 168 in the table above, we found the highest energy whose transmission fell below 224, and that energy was 167 keV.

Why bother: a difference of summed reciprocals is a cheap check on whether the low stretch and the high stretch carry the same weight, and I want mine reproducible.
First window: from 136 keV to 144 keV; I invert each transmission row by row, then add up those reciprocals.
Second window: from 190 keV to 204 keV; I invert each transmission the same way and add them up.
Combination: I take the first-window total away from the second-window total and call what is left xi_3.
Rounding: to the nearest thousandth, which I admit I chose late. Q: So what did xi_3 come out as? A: 0.020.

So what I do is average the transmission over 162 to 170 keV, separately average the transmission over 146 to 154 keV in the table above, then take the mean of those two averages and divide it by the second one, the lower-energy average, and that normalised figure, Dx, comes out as 0.94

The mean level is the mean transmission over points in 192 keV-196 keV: 169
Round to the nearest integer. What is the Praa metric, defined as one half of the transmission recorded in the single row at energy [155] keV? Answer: 113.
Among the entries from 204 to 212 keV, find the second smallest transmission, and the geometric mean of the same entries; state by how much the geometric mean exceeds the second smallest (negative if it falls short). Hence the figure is 20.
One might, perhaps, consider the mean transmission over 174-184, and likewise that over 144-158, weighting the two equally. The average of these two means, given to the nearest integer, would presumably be 190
